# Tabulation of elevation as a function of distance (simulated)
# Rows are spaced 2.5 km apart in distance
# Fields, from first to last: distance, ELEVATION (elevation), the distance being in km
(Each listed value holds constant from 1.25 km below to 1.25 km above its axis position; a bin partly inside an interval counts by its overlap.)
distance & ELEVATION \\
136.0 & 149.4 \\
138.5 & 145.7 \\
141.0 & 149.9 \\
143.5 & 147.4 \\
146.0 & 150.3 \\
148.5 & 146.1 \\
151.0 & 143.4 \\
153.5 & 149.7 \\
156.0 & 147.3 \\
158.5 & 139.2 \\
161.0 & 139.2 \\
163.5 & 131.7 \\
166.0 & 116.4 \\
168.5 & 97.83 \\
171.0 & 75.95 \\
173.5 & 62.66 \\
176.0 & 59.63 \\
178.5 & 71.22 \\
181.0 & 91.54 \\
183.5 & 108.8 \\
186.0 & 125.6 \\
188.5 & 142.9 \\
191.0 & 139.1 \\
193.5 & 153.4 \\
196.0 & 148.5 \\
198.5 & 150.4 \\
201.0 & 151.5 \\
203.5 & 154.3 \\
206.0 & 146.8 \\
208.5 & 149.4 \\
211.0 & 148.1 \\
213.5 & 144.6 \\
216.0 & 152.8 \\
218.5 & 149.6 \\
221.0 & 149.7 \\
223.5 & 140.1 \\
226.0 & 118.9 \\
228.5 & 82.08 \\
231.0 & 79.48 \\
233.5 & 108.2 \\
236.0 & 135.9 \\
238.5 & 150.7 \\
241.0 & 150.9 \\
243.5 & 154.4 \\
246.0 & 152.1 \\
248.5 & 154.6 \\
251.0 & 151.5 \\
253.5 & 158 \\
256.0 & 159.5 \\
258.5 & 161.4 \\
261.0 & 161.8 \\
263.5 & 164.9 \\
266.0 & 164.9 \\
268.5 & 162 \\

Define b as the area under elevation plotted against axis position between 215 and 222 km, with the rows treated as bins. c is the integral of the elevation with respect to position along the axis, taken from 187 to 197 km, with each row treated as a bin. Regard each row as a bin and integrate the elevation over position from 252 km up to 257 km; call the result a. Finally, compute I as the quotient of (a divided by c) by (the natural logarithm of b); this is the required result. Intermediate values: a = 792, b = 1055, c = 1454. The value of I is 0.08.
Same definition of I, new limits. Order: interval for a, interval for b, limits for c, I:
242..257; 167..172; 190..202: 0.21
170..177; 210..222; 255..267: 0.03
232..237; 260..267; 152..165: 0.05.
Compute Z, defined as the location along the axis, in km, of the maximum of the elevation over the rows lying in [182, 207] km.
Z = 203.5 km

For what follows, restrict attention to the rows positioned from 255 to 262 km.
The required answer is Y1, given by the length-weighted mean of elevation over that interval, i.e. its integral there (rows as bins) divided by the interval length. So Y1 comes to 161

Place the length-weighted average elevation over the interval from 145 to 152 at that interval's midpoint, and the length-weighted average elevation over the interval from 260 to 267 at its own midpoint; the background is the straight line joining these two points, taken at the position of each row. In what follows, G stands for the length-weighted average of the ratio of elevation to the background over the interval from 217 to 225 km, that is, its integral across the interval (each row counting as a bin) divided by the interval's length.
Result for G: 0.93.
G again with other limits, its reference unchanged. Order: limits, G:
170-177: 0.44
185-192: 0.89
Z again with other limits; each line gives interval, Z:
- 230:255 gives 253.5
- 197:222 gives 203.5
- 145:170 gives 146.0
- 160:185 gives 161.0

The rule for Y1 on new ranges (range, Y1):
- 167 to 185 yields 82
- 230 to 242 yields 125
